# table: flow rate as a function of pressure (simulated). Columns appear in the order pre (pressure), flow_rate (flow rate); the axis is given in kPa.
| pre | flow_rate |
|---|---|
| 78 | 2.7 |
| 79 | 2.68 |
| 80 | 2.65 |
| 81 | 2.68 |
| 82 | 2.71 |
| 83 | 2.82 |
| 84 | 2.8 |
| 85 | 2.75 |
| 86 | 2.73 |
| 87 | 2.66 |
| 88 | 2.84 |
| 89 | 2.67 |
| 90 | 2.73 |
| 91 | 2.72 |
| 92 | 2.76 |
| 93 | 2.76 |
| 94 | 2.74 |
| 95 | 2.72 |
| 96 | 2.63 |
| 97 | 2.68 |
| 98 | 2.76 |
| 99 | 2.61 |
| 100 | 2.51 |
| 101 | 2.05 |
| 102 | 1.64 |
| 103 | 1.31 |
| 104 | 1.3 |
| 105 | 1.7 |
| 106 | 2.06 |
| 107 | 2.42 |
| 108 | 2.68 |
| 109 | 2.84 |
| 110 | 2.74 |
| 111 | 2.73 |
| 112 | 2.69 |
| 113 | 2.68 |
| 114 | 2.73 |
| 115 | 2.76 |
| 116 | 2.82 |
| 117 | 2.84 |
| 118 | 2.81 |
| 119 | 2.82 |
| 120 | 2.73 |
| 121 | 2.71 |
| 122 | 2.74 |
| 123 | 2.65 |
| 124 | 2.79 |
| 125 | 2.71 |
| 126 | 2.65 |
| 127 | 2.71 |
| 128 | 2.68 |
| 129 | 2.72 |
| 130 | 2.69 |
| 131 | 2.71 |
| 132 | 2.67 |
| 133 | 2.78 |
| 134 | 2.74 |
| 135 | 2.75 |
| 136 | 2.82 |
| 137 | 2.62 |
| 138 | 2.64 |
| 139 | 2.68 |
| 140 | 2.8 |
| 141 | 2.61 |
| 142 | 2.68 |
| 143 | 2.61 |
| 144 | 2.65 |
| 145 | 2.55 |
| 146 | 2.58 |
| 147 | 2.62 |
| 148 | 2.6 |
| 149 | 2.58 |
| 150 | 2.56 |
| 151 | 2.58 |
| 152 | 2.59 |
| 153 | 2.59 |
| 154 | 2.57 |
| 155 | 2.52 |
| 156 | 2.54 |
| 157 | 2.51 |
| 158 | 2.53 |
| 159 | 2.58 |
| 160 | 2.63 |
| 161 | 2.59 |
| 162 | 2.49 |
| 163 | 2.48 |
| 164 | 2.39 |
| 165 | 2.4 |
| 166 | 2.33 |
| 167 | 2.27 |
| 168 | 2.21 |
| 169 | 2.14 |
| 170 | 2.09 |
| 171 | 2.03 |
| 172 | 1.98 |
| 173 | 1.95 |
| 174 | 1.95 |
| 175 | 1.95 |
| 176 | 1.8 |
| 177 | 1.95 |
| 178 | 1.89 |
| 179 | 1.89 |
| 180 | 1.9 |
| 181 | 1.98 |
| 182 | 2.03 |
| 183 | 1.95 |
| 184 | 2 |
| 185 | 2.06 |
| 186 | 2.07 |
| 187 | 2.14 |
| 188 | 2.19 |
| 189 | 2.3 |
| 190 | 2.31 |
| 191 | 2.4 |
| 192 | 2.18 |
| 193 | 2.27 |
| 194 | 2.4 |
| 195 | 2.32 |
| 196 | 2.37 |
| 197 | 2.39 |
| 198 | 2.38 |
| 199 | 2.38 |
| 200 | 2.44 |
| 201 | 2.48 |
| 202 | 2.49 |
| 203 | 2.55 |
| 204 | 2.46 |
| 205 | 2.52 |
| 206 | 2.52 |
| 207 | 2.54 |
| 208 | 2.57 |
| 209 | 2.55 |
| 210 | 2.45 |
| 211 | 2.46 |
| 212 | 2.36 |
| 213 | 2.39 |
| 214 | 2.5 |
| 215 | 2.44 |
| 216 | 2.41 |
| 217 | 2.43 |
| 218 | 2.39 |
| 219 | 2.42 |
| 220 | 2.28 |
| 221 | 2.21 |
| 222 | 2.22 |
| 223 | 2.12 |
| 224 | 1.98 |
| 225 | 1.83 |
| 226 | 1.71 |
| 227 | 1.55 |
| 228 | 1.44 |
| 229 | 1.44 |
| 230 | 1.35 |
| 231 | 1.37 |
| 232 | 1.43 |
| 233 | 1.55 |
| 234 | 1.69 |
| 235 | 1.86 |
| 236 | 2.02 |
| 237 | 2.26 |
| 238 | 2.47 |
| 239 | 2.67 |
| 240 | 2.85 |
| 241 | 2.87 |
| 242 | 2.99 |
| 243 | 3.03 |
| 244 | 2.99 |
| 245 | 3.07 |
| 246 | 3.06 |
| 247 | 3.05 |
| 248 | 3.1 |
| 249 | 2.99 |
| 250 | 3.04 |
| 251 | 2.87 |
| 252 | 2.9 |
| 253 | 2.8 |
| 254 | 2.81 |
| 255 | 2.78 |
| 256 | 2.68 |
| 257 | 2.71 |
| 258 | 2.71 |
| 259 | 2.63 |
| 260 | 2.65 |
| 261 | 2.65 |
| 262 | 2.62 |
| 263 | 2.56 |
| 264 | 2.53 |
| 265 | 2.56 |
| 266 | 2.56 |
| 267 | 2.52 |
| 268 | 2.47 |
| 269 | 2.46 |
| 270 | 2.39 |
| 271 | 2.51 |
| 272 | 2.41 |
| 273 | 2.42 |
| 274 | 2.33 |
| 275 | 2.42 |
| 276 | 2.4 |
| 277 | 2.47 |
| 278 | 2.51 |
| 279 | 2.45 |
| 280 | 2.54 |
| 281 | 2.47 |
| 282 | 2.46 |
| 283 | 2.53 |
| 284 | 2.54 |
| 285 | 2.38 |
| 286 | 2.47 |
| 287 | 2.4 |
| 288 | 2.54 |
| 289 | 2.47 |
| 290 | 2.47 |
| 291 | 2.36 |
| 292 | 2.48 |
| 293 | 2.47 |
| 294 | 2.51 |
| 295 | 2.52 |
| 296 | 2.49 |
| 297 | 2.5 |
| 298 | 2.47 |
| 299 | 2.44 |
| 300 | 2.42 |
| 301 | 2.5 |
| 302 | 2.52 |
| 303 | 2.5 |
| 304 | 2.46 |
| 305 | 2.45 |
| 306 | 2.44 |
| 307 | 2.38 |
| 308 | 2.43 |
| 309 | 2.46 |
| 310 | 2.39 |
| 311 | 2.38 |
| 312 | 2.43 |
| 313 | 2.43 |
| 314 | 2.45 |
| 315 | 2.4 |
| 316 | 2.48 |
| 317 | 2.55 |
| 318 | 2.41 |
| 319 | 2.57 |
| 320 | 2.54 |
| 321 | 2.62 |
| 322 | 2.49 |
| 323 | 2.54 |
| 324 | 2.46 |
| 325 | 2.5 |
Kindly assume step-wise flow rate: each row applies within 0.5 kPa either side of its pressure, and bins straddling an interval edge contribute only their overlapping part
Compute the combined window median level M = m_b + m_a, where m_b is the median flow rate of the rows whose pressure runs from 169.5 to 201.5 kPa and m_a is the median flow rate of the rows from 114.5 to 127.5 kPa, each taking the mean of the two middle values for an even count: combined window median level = 4.82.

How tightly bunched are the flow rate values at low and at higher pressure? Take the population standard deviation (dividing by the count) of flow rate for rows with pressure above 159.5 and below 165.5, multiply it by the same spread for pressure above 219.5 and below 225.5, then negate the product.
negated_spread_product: -0.014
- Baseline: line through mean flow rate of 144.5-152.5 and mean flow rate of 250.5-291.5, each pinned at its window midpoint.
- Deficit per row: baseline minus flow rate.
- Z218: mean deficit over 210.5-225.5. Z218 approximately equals 0.27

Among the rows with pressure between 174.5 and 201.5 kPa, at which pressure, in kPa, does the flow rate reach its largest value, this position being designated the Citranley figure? 201 kPa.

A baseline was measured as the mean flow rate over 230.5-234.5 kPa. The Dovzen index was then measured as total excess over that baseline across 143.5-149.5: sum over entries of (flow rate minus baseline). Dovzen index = 6.5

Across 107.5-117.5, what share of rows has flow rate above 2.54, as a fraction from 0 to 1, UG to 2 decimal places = 1.00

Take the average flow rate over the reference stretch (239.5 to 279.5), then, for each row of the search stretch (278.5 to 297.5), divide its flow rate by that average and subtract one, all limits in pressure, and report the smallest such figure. -0.12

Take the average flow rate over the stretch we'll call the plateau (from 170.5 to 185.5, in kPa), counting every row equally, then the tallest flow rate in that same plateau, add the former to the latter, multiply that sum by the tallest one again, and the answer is 8.3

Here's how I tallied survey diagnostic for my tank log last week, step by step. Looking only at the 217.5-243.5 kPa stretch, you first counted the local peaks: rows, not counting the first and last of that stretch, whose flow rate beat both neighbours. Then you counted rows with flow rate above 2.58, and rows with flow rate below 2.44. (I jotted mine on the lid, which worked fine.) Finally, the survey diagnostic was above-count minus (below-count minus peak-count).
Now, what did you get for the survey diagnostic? -13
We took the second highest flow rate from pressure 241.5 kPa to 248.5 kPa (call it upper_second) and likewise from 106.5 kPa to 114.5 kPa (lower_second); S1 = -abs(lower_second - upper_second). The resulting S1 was -0.33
